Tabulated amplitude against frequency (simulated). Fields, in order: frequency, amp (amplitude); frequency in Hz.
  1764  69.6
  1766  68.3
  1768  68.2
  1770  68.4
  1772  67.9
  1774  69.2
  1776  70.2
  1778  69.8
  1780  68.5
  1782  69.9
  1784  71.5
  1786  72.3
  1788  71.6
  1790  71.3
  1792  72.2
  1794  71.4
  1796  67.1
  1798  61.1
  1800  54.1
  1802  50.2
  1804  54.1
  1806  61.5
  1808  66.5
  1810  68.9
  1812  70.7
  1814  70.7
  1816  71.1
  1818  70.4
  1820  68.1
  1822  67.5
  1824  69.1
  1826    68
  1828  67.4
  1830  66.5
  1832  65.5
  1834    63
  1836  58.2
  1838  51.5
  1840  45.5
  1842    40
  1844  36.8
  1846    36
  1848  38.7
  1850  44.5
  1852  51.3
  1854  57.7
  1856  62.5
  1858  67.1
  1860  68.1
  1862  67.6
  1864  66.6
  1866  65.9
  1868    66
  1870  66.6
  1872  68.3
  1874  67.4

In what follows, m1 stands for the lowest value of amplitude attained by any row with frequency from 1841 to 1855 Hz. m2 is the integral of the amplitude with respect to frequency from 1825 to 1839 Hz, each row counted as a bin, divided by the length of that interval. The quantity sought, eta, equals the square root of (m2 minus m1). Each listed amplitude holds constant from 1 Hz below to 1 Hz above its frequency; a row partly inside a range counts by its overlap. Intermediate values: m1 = 36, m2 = 63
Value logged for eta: 5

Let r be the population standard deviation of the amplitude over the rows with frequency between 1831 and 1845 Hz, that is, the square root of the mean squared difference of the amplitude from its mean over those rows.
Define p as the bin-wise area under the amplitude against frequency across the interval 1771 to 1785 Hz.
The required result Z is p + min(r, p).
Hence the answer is 984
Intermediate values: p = 974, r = 10.4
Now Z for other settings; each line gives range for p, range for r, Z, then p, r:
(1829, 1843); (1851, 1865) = 786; 780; 5.9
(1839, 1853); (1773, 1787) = 587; 586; 1.2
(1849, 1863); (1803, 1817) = 843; 838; 5.9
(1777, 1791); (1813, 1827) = 991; 990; 1.4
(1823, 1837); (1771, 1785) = 916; 915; 1.1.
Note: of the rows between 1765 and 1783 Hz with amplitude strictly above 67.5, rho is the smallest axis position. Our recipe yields 1766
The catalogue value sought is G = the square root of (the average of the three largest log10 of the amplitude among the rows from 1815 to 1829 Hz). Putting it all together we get 1.36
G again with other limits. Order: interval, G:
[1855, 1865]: 1.35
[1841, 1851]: 1.27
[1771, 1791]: 1.36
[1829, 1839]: 1.35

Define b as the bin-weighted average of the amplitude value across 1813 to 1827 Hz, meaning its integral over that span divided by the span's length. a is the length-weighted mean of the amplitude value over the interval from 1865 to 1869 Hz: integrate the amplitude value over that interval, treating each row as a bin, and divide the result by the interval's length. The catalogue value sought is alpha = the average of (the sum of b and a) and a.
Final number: 101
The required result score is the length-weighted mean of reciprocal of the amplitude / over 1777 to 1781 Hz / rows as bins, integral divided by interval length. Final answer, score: 0.0145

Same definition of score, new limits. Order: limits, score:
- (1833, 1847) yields 0.0221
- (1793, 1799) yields 0.0151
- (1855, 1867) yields 0.0151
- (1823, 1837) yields 0.0153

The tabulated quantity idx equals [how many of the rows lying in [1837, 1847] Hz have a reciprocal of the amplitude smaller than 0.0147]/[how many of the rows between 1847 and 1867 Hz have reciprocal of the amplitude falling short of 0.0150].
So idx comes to 0.00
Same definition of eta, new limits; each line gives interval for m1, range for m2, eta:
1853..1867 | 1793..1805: 1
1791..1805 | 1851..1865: 4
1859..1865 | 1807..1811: 1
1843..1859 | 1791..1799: 6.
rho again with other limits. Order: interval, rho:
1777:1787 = 1778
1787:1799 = 1788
